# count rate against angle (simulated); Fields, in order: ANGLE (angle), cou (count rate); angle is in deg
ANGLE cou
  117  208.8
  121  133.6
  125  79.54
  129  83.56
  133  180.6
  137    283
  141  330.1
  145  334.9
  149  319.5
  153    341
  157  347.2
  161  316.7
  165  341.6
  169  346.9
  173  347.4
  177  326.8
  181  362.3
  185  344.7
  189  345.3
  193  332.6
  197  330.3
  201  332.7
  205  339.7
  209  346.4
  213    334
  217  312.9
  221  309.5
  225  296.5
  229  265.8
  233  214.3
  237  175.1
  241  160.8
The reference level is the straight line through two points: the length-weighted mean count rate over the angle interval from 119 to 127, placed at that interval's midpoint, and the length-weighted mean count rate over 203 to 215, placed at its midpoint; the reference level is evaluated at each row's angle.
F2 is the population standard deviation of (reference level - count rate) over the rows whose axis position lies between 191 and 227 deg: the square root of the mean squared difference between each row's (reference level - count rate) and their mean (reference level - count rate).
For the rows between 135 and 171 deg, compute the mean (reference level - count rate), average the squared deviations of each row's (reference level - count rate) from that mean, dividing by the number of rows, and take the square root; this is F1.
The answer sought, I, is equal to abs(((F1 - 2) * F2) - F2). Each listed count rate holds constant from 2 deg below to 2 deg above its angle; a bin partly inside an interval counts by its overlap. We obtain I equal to 762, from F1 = 22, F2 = 40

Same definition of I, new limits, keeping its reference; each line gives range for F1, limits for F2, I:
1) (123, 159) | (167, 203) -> 2658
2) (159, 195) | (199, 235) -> 1598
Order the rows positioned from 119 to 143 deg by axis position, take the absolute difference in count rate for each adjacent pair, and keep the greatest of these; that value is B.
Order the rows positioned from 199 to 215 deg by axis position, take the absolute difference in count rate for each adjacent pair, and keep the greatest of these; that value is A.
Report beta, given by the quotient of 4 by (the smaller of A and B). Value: 0.323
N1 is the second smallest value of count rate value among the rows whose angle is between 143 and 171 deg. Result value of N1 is 319.5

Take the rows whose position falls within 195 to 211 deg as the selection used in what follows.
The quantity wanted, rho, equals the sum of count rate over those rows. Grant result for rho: 1349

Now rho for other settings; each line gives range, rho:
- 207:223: 1303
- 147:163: 1324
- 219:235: 1086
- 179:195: 1385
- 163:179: 1363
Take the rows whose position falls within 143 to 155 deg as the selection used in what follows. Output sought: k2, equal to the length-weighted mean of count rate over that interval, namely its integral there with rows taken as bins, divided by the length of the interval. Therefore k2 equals 332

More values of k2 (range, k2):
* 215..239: 262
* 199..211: 340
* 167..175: 347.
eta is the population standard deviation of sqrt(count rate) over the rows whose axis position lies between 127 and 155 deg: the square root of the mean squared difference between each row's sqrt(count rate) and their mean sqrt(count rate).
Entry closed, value 3.2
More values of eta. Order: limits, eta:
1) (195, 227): 0.4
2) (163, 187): 0.3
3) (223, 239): 1.5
